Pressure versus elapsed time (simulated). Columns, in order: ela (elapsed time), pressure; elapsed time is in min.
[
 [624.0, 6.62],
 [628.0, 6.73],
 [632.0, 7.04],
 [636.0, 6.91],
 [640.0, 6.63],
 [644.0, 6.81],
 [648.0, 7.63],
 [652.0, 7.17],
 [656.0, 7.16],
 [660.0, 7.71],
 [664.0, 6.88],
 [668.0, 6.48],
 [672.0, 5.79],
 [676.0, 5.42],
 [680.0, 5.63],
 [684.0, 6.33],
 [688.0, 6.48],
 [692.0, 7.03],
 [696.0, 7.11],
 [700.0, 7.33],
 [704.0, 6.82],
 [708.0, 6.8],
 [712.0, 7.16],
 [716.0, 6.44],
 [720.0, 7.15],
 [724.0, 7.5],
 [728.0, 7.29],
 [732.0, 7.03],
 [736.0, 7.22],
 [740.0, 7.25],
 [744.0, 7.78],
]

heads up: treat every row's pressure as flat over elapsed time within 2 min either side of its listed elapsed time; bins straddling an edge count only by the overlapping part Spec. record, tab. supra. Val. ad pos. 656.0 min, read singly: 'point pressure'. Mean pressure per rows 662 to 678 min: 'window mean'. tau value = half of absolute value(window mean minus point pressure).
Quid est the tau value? 0.51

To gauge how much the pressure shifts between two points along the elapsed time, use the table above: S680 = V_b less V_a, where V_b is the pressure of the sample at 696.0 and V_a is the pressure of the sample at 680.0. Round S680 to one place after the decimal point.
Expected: 1.5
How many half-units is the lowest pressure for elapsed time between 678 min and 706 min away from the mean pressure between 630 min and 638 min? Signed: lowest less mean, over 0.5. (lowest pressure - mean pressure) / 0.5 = -2.7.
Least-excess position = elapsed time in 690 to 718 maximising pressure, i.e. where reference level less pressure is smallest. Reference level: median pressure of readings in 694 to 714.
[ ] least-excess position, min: 700.0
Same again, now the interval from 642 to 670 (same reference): 660.0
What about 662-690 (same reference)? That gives 664.0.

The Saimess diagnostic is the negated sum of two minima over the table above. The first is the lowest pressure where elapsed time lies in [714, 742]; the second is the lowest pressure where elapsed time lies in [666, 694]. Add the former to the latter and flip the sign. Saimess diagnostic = -11.9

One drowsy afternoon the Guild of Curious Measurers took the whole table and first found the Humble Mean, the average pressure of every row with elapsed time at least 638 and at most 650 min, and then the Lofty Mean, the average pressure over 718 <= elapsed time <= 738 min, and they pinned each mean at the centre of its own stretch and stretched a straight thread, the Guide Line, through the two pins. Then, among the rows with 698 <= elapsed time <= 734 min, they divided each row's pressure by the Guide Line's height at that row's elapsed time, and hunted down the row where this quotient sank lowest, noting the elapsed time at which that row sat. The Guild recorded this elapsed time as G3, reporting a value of 716.0 min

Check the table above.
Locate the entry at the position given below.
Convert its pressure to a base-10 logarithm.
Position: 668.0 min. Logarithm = 0.812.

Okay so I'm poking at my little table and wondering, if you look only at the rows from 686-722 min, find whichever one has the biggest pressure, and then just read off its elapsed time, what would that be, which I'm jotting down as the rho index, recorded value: 700.0 min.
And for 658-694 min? 660.0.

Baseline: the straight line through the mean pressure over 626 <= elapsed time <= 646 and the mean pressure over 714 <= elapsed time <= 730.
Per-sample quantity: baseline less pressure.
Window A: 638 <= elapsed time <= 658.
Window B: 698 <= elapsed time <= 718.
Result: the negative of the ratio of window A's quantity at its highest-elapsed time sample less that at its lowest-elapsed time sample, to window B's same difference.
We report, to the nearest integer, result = 1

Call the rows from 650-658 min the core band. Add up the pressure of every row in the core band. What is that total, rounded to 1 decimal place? 14.3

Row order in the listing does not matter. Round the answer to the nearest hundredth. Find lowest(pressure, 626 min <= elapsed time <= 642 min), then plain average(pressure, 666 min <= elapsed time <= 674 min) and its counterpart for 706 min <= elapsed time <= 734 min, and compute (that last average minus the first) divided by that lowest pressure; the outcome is 0.14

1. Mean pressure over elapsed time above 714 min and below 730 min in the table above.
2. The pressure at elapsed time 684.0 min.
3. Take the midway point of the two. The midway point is 6.71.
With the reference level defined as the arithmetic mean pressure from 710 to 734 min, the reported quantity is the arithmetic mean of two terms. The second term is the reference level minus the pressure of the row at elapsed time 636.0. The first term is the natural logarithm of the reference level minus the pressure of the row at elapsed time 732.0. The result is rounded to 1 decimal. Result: -1.3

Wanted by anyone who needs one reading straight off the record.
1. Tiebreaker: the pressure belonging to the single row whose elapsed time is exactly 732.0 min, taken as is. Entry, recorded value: 7.03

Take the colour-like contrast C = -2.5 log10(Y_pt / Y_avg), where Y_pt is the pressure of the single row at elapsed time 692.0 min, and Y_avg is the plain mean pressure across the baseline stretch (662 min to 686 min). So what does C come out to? -0.16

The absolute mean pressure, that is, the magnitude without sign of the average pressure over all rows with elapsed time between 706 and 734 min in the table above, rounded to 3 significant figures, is 7.05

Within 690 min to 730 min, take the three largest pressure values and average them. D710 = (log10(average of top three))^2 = 0.75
